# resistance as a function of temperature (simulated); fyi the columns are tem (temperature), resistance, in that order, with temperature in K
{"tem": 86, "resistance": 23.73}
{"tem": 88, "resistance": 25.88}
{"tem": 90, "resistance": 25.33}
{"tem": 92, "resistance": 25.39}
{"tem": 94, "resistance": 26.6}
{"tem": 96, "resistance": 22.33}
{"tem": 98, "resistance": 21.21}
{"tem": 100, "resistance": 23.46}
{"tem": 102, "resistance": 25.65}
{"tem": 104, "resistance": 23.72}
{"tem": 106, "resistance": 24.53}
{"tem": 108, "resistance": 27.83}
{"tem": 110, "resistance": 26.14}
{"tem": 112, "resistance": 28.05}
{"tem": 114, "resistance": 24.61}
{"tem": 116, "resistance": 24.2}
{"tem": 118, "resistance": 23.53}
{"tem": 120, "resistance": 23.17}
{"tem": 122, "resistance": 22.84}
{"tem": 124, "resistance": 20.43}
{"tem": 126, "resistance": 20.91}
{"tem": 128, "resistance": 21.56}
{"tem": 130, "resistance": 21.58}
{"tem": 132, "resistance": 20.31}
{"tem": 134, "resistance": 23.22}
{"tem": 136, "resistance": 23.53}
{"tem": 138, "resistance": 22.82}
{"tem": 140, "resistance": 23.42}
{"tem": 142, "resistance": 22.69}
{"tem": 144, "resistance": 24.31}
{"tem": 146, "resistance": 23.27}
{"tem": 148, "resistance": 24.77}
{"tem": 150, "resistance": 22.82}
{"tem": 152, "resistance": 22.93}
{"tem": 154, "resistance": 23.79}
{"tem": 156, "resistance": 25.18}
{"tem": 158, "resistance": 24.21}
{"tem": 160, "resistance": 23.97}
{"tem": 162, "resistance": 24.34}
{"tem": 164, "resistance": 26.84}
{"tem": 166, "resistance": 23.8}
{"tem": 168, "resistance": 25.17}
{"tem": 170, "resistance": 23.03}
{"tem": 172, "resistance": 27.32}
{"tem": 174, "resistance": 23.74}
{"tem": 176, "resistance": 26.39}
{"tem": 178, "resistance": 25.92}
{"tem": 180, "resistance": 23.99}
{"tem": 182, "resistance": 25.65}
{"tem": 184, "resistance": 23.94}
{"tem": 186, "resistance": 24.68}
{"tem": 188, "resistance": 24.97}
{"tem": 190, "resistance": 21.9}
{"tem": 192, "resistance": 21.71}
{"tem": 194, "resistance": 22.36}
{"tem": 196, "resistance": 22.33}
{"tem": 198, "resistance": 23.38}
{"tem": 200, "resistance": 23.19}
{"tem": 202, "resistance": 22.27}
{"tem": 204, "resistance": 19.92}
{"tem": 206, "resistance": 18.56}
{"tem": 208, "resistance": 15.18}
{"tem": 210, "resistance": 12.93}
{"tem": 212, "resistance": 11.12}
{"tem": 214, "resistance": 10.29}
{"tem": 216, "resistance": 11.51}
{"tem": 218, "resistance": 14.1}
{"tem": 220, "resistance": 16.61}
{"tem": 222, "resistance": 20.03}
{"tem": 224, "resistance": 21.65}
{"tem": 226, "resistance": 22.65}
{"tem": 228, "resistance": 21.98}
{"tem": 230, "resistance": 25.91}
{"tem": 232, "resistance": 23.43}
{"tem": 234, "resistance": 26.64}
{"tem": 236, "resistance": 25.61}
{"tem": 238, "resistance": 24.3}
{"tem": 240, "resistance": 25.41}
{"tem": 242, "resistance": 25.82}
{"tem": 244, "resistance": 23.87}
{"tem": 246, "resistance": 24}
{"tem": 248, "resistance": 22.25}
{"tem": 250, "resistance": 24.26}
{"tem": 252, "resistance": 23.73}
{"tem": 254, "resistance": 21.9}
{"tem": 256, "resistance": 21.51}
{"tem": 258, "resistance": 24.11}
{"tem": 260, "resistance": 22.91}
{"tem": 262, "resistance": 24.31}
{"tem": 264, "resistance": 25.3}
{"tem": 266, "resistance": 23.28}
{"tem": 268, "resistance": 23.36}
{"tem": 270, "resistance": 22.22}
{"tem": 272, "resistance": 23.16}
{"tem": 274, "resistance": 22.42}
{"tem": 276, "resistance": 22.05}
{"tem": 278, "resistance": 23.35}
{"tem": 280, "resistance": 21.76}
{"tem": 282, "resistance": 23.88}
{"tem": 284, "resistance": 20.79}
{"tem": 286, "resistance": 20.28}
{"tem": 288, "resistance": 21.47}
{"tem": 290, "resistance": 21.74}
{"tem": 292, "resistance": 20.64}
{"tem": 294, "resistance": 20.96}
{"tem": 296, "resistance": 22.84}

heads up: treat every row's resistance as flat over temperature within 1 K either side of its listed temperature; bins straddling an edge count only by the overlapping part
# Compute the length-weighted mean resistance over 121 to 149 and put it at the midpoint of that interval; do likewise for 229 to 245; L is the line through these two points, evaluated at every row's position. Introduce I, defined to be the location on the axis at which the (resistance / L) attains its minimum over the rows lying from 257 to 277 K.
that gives 276 K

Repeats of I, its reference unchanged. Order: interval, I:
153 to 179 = 170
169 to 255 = 214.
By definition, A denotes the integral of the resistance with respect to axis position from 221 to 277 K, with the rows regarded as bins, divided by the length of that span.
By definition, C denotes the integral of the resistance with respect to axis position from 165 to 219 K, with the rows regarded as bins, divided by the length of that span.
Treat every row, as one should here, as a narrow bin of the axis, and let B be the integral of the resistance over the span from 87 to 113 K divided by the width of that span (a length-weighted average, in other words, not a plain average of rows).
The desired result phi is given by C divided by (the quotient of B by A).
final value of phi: 19.8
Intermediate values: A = 23.5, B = 25.1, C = 21.1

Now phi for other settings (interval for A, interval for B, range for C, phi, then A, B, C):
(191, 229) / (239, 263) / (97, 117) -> 19.5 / 18.5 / 23.7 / 24.9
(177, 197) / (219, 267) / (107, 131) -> 24.1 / 23.7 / 23.4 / 23.7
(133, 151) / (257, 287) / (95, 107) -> 24.0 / 23.4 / 22.9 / 23.5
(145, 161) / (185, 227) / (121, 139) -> 27.4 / 23.9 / 19.1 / 21.9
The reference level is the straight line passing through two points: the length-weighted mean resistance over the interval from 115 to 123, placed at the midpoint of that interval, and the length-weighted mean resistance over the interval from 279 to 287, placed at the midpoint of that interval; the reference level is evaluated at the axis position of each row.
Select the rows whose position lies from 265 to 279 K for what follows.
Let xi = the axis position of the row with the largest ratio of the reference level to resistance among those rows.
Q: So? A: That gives 276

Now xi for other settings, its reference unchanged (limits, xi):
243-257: 256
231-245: 232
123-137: 132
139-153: 142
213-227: 214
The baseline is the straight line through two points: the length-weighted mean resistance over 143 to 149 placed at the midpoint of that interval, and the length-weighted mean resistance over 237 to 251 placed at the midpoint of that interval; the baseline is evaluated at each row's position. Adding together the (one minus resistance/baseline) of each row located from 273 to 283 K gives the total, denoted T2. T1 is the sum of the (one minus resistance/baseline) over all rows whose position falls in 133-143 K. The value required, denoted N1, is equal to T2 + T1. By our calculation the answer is 0.54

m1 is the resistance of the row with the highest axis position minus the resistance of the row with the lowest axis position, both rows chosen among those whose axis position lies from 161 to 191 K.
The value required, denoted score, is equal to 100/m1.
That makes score -41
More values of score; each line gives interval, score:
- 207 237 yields 10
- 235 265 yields -323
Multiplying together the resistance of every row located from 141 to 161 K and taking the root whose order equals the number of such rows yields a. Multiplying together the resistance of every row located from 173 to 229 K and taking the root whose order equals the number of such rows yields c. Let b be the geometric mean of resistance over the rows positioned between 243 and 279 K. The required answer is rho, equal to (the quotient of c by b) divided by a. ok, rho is 0.036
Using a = 23.8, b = 23.2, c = 19.8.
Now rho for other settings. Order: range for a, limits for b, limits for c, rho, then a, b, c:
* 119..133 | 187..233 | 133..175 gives 0.059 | 21.5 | 18.8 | 24.0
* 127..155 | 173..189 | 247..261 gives 0.040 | 22.9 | 24.9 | 22.9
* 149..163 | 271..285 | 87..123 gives 0.046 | 23.9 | 22.5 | 24.6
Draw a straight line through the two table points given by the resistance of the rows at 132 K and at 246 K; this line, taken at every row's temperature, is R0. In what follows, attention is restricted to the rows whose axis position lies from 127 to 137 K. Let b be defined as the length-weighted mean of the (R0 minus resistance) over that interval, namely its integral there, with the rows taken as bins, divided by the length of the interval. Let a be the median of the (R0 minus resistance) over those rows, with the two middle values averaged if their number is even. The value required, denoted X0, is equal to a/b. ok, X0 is 0.80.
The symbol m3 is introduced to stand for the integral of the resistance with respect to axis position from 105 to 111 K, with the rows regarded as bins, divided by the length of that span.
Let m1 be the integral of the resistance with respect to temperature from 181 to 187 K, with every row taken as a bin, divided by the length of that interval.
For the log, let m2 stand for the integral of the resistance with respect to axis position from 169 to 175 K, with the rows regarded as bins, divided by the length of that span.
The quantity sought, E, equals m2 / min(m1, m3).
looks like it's 1.00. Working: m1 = 24.8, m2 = 25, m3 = 26.2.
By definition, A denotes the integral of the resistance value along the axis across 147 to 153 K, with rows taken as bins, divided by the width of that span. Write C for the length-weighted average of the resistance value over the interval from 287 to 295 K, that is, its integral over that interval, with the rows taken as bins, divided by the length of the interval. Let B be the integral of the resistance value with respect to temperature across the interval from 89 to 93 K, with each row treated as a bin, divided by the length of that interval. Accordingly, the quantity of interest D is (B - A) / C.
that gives 0.09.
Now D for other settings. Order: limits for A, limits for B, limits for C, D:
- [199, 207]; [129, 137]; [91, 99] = 0.05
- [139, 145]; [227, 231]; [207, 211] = 0.03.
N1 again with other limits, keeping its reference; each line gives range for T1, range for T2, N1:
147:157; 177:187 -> -0.09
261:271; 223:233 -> 0.36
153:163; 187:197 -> 0.28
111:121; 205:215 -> 2.06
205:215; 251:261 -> 2.49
